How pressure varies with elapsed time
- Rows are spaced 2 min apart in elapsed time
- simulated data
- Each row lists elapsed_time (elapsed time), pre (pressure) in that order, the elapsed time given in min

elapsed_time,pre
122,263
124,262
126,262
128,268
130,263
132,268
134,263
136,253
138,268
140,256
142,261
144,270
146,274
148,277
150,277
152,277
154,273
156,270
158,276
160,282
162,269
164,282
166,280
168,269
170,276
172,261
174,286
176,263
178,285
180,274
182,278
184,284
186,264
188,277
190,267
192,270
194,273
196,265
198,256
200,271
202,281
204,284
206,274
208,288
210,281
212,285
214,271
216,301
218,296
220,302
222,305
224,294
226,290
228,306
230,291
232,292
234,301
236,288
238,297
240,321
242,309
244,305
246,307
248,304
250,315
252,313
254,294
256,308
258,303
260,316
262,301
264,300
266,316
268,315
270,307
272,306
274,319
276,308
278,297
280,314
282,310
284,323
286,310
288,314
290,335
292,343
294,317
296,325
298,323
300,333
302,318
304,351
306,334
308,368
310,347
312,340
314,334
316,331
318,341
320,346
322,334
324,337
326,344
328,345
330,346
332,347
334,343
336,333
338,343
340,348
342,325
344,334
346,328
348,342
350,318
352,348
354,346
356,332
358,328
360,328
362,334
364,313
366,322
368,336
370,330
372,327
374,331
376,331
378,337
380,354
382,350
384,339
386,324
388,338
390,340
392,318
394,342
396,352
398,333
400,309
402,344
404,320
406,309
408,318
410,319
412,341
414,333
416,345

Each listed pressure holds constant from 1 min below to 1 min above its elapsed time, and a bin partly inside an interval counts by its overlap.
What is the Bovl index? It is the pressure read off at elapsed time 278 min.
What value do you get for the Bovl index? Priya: 297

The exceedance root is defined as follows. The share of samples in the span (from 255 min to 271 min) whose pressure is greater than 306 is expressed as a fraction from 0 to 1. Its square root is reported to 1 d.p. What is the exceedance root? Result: 0.8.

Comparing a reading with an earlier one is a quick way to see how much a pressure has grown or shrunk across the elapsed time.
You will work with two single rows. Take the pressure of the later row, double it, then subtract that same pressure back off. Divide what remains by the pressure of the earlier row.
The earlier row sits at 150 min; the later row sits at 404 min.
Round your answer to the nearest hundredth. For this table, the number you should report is 1.16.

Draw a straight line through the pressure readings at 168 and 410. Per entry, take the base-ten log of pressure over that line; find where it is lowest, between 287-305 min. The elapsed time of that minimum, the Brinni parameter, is 288 min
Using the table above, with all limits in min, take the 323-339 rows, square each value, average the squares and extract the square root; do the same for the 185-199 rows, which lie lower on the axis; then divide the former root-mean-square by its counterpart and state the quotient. 1.28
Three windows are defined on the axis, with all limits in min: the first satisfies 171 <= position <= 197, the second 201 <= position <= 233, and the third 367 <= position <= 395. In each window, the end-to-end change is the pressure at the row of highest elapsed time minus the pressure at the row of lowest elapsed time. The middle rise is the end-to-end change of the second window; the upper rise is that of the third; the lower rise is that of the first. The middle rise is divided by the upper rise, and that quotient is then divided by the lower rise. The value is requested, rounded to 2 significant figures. 0.46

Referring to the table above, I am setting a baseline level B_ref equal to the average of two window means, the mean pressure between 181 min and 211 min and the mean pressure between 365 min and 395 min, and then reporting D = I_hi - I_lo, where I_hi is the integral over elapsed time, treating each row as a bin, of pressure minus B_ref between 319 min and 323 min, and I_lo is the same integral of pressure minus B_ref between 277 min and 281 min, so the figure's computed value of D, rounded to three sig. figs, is 138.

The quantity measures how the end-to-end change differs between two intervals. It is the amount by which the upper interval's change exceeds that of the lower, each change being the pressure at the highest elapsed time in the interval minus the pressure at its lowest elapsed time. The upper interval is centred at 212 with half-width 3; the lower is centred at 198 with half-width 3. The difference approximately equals -16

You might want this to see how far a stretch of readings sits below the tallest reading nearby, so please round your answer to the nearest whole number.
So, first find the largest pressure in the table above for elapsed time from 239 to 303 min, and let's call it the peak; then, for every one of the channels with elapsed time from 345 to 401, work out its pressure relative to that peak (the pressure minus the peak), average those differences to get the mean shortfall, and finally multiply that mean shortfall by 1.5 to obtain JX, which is -15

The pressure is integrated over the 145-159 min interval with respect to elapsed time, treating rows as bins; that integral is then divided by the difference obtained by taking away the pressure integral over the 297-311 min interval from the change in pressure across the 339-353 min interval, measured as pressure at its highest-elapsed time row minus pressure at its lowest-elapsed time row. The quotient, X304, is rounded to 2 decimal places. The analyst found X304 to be -0.81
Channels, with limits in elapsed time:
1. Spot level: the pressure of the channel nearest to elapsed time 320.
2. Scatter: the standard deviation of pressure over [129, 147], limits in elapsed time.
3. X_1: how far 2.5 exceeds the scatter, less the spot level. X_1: -350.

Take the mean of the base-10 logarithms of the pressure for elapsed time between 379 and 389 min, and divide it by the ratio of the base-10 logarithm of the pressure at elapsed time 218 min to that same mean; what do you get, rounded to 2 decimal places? 2.60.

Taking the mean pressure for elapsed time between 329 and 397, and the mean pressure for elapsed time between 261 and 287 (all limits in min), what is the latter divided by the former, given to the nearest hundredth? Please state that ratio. 0.92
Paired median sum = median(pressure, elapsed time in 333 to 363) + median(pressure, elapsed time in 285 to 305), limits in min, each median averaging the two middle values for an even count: 658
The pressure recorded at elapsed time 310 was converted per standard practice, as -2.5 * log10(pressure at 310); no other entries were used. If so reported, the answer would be -6.35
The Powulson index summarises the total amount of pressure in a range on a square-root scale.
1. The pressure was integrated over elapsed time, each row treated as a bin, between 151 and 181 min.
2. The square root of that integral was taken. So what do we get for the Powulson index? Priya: 91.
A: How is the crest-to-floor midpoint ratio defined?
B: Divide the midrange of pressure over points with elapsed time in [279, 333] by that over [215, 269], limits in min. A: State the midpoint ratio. 1.11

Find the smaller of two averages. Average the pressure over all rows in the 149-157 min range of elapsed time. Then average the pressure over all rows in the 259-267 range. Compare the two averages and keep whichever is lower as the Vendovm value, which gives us 274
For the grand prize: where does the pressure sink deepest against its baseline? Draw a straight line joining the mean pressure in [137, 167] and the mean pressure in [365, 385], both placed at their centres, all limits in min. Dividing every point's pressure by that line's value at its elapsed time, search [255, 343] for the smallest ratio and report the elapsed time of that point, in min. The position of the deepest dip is 278 min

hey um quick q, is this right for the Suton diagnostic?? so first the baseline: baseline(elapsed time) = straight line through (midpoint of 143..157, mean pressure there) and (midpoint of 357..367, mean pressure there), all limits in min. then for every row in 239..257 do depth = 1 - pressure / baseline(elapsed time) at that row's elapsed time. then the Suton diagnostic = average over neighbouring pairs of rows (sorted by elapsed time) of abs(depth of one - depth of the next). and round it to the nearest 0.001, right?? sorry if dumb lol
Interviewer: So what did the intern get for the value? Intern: 0.029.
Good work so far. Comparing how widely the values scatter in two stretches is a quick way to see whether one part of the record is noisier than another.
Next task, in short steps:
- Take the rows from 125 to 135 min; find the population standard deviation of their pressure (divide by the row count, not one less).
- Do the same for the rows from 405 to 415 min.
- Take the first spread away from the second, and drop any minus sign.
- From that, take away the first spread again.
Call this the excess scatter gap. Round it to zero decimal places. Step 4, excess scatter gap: 6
